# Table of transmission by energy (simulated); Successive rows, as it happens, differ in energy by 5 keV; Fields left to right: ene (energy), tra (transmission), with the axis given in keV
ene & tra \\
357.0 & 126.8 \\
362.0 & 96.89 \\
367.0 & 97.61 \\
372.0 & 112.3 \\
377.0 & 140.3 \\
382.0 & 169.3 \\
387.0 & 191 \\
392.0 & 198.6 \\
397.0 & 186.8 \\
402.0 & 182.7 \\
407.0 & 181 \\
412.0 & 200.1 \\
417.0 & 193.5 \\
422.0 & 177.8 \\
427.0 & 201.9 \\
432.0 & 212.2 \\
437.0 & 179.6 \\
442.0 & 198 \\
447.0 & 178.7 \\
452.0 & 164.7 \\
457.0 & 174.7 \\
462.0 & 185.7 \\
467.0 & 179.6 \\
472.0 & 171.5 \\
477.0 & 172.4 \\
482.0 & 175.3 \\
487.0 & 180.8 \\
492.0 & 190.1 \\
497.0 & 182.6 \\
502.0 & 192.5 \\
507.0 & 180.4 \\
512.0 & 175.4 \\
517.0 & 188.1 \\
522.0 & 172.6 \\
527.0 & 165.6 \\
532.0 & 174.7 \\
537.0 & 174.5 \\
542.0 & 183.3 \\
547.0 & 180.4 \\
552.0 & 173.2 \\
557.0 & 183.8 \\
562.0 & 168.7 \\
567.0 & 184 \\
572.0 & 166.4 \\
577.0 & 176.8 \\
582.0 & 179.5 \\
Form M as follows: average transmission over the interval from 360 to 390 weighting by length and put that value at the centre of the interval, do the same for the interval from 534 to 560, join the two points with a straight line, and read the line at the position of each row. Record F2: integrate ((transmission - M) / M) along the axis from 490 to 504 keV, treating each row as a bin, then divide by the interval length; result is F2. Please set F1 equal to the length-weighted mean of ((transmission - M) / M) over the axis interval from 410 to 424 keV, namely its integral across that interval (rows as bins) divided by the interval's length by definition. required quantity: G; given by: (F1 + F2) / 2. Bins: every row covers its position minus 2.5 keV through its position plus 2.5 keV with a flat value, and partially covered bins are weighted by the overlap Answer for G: 0.22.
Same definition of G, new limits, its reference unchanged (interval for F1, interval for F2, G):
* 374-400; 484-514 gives 0.18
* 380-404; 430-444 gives 0.31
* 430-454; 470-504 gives 0.16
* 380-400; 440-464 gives 0.25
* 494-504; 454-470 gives 0.13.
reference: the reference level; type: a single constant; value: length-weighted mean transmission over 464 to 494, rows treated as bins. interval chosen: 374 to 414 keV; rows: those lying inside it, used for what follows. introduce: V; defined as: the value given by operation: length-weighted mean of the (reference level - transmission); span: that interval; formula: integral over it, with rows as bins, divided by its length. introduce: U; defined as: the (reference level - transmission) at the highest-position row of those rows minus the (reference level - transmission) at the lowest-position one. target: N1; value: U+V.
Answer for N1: -62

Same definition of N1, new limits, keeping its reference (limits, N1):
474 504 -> -24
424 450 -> 8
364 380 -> 18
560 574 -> 7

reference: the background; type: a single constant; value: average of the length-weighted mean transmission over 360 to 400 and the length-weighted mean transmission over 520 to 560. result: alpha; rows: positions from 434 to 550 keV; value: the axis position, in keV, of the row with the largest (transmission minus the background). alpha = 442.0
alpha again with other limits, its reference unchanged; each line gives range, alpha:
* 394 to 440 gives 432.0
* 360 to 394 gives 392.0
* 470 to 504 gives 502.0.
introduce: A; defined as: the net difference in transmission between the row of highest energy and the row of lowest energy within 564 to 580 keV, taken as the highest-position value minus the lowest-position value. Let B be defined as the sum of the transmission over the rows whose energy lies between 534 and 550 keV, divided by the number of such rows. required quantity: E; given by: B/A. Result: -25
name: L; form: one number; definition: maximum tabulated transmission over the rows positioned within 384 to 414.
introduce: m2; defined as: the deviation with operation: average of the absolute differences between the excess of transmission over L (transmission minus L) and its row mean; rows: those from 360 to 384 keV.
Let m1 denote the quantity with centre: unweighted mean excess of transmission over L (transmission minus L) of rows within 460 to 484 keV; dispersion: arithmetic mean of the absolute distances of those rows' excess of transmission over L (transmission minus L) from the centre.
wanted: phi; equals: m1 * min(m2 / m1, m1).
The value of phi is 21.2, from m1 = 4.6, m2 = 25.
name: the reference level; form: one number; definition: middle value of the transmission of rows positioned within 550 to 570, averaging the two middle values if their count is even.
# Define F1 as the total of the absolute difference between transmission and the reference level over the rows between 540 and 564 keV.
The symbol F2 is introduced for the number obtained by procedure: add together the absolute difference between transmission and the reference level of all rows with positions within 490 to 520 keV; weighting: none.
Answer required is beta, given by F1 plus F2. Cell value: 71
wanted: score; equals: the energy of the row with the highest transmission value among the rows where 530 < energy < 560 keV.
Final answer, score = 557.0 keV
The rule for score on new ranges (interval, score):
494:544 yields 502.0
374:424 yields 412.0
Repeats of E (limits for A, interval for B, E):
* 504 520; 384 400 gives 25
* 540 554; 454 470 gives -18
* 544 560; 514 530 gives 52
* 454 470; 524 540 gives 35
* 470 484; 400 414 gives 49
